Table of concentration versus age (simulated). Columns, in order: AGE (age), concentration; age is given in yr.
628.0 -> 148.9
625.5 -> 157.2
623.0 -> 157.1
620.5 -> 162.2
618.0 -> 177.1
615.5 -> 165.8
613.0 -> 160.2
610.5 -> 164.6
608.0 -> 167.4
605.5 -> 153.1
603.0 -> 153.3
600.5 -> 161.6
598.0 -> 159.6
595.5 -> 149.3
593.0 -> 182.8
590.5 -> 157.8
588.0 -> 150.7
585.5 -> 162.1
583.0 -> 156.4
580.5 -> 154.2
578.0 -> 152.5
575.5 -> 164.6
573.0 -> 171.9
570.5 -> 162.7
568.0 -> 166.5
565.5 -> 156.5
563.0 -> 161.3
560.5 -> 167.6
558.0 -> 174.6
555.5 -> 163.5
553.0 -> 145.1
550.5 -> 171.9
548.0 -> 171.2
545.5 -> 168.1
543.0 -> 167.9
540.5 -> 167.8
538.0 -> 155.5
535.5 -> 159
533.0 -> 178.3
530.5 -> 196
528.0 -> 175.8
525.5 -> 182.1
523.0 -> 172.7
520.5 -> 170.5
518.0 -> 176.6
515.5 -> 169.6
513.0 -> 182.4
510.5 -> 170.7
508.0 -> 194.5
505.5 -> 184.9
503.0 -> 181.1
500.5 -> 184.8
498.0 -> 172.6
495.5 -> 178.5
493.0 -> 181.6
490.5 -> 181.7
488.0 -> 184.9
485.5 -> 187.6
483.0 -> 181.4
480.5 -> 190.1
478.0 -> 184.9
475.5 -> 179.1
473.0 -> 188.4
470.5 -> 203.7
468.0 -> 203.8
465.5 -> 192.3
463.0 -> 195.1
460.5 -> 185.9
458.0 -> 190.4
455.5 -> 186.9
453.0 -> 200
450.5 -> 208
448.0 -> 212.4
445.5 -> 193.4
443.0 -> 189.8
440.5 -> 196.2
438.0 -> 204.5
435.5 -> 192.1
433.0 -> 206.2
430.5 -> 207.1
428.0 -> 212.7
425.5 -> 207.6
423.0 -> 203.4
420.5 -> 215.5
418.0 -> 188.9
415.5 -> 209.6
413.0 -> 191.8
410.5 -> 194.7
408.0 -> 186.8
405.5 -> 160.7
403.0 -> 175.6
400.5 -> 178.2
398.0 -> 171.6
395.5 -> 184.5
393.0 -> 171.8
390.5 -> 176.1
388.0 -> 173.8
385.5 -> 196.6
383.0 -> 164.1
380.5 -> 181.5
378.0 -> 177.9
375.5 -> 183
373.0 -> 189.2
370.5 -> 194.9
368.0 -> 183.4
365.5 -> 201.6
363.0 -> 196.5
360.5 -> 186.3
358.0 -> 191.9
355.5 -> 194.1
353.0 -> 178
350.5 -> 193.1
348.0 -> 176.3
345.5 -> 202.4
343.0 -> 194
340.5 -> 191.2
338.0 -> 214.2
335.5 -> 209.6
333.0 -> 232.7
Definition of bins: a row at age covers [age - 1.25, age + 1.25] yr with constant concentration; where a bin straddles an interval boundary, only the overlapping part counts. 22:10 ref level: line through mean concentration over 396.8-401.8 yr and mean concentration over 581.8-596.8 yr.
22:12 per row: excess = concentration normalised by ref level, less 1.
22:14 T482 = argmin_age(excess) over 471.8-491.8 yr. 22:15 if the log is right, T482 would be 475.5 yr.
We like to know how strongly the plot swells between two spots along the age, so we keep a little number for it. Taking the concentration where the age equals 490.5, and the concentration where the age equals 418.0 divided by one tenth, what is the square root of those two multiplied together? 586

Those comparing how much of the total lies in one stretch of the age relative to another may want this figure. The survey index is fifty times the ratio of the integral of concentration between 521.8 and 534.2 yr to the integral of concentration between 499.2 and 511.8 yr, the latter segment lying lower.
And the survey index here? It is 49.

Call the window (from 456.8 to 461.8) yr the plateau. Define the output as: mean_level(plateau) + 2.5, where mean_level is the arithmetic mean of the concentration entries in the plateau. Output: 191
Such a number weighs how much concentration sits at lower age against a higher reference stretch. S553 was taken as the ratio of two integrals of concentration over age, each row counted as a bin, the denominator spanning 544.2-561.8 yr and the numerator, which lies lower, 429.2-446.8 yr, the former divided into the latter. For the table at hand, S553 1.20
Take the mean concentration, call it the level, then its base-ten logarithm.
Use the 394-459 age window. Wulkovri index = 2.29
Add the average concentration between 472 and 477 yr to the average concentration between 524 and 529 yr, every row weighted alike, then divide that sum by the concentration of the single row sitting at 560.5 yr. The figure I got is 2.16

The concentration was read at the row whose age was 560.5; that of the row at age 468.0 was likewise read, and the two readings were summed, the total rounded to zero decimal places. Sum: 371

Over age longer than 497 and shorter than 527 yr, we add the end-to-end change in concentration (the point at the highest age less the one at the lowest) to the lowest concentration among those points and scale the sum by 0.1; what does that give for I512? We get 17.9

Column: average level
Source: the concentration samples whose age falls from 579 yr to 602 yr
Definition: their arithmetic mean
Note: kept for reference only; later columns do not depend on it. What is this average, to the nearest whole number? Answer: 159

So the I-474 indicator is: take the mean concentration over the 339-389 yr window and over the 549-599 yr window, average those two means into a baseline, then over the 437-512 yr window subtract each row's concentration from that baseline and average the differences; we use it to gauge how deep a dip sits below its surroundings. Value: -15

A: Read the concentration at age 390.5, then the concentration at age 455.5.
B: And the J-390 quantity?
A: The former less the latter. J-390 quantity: -11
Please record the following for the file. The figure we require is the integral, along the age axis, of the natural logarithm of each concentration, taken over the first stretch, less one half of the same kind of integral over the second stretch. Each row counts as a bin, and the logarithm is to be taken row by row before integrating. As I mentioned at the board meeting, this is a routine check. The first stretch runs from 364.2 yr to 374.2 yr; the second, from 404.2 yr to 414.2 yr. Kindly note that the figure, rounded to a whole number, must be 27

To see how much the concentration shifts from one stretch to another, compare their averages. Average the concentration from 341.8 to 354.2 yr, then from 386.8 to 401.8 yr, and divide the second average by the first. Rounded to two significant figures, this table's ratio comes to 0.93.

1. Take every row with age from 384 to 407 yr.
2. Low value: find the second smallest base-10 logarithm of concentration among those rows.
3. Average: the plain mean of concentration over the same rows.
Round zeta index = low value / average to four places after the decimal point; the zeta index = 0.0127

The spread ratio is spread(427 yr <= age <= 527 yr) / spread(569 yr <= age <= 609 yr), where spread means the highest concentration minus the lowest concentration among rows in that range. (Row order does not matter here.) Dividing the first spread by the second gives 1.3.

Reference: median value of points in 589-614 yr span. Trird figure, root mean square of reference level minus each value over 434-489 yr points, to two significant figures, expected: 34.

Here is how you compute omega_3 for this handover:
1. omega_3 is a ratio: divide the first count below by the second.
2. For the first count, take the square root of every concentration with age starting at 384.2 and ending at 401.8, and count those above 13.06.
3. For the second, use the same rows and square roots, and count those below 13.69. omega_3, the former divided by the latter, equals 1.2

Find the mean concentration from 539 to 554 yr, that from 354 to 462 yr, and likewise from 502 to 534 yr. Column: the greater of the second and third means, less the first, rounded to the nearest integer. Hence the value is 26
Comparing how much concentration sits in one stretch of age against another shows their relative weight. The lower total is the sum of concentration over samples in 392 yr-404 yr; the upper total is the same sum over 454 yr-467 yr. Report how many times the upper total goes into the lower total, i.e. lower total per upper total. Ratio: 0.93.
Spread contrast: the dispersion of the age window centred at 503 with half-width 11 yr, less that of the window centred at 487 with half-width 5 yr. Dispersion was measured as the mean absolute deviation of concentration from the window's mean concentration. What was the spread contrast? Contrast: 2.5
